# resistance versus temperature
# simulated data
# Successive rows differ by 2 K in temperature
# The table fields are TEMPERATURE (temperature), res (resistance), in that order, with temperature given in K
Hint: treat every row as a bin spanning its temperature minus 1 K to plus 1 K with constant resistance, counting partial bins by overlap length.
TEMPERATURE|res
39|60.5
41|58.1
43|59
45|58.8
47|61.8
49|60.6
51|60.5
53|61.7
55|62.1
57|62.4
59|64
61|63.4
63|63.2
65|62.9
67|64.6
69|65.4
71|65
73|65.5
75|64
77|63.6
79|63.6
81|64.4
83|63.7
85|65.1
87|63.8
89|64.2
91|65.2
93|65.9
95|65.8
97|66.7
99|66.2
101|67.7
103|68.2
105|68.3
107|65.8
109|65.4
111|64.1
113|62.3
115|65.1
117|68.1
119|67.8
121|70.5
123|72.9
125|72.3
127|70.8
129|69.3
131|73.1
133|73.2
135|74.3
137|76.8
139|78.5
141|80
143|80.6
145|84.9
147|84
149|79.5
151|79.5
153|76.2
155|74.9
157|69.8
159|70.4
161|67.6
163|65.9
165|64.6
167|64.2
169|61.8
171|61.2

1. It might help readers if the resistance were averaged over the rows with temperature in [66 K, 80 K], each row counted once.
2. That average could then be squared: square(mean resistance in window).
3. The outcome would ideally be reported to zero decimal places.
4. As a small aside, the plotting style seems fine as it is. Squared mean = 4164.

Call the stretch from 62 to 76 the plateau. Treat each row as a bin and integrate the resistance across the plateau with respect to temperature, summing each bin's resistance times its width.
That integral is 901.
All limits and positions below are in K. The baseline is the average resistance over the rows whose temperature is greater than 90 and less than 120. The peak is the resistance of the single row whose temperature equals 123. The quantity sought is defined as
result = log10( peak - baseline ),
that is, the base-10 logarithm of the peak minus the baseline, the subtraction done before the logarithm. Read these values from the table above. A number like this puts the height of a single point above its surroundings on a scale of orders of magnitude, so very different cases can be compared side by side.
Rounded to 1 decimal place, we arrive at 0.8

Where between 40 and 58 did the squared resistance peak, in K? 57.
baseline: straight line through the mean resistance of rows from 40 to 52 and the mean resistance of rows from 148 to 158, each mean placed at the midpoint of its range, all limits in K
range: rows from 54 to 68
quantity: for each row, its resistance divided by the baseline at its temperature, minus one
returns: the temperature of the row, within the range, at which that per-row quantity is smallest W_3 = 65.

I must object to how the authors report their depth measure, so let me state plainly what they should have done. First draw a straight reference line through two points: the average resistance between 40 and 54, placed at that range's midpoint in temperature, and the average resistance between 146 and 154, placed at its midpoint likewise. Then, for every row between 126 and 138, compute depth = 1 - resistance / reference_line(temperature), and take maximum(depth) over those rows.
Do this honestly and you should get 0.085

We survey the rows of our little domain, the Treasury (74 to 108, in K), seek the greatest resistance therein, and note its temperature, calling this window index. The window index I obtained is 105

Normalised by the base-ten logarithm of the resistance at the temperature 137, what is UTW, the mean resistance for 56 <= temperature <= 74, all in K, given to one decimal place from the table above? 34.0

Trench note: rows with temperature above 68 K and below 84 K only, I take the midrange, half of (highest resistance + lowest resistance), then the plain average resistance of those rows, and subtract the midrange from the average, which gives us -0.15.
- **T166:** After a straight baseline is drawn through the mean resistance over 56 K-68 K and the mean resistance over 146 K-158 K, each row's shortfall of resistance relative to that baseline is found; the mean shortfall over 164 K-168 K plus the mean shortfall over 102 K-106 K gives 17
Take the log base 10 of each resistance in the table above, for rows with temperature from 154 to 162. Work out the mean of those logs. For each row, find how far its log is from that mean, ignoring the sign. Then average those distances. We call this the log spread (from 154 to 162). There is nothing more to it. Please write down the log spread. 0.013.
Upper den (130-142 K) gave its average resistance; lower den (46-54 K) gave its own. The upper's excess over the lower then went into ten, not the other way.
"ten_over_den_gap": 0.7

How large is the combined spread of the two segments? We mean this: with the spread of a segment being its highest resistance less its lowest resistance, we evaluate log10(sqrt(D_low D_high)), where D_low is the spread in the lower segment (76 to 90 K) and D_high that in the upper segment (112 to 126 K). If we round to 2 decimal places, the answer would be 0.60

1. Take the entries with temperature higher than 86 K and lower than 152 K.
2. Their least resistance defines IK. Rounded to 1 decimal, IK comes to 62.3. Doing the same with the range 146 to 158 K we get 69.8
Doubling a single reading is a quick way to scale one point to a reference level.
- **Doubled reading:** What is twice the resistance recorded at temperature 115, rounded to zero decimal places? 130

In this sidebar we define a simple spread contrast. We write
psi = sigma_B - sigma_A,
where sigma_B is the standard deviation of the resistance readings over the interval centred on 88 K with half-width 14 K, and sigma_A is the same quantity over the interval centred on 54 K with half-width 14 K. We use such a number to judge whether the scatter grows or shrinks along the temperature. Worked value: -0.7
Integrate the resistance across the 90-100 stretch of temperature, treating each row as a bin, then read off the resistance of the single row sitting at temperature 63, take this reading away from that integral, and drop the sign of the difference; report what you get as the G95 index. 596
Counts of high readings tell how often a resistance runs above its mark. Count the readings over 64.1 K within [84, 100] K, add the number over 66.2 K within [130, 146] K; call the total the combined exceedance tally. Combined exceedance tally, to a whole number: 15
